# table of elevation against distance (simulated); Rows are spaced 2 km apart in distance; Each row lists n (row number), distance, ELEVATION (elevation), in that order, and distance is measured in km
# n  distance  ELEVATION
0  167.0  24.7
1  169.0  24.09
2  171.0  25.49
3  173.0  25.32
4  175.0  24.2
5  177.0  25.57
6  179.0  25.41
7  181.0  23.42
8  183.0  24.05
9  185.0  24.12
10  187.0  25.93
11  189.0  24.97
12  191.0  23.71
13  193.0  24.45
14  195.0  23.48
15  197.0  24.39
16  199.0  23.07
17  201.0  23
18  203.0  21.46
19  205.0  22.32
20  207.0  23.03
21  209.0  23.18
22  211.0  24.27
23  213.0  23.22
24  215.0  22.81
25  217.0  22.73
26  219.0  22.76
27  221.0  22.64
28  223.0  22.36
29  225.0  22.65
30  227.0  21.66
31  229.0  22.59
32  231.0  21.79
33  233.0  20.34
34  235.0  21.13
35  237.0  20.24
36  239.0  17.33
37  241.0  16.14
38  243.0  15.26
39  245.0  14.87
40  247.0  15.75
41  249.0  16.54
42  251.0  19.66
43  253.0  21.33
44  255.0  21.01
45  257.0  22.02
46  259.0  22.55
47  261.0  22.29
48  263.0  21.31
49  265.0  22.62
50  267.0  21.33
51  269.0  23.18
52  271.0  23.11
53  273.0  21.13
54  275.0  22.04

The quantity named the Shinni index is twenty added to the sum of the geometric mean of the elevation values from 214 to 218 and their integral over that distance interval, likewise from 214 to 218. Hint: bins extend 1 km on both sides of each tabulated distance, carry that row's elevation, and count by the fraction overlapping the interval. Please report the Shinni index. 134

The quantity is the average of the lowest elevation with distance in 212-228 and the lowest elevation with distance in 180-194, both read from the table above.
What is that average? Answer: 22.5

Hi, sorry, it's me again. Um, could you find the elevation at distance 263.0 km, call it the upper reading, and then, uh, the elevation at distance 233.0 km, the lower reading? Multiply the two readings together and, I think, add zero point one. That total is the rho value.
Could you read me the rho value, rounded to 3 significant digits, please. 434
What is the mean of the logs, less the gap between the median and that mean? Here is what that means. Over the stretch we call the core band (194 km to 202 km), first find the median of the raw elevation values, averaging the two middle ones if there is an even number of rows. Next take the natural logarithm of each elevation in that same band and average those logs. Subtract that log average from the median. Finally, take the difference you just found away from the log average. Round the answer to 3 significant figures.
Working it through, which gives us -17.0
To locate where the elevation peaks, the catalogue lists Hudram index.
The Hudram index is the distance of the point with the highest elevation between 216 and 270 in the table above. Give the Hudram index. 269.0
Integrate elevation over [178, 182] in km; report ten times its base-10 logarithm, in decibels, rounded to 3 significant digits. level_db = 19.9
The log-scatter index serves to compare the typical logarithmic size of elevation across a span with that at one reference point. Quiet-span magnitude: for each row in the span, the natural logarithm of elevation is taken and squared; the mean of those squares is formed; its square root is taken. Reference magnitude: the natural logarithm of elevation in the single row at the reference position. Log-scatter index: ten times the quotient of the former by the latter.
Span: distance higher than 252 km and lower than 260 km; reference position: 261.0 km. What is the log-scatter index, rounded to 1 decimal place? 9.9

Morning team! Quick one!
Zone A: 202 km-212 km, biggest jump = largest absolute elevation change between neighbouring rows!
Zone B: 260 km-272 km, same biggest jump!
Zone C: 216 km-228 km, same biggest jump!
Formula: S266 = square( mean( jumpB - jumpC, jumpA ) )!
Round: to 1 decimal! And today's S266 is 1.0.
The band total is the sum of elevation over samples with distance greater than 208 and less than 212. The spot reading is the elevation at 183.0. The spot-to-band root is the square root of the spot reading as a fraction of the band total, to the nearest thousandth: 0.712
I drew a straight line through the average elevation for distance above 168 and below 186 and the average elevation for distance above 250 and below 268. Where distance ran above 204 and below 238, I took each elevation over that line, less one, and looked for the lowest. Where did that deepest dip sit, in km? 233.0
